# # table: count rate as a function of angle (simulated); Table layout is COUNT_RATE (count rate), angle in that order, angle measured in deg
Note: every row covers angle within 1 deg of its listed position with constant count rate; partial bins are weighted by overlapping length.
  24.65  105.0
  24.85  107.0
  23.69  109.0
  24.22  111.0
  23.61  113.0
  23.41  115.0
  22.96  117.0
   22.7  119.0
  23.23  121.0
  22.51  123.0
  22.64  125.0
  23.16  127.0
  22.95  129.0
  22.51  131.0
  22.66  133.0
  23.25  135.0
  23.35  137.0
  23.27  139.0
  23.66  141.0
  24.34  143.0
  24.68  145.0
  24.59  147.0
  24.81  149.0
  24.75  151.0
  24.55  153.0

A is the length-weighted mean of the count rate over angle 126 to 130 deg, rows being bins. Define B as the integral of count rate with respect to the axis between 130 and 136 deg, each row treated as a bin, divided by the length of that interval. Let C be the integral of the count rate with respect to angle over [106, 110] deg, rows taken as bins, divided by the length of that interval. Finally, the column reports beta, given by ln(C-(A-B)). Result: 3.179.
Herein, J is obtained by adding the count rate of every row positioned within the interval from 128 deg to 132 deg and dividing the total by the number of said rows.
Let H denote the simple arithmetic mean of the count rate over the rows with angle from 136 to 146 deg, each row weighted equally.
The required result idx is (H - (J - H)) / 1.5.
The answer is 16.7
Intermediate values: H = 23.9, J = 22.7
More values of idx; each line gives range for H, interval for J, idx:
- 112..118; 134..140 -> 15.6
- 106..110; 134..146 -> 16.5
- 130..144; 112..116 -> 15.4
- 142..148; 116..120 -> 17.5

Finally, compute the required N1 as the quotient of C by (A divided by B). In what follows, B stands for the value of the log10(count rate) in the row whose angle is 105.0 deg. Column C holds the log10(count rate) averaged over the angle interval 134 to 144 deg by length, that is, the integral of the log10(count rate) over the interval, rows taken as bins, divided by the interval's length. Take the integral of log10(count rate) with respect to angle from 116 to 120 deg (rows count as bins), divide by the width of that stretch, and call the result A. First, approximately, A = 1.358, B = 1.39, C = 1.37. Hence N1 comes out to 1.41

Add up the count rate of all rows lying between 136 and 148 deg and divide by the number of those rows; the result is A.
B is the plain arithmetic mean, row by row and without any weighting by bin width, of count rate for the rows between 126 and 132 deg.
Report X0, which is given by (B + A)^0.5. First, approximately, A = 24.0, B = 22.9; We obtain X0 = 6.85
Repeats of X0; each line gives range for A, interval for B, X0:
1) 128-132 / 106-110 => 6.86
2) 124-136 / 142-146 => 6.88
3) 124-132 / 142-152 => 6.89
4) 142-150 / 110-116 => 6.95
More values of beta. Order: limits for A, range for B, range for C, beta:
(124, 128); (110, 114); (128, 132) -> 3.167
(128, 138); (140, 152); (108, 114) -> 3.233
